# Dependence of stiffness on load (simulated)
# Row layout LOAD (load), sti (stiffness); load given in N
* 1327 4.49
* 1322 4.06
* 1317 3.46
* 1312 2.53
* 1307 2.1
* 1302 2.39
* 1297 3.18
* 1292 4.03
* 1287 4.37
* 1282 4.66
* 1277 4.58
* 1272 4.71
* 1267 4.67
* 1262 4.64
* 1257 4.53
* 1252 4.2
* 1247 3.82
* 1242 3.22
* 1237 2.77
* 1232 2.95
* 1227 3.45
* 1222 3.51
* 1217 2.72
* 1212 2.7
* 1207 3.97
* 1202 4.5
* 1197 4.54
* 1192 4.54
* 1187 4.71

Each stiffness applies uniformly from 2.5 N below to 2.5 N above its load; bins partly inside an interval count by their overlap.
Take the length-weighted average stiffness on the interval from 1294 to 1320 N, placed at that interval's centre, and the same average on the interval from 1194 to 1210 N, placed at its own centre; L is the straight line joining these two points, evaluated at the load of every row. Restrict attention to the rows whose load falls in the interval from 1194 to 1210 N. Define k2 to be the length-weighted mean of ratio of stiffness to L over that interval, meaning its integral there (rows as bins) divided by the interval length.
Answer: 1.00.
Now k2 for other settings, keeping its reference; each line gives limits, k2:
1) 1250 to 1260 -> 1.24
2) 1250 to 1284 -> 1.37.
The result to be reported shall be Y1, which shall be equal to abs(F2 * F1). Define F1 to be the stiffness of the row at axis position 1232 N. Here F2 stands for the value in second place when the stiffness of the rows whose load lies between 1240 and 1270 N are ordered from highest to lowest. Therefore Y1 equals 13.7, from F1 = 2.95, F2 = 4.64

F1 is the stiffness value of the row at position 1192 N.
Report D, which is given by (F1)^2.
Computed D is 21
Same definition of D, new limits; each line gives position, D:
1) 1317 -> 12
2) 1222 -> 12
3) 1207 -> 16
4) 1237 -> 8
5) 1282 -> 22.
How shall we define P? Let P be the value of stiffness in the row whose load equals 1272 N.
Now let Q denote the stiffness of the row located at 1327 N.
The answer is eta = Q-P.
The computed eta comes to -0.2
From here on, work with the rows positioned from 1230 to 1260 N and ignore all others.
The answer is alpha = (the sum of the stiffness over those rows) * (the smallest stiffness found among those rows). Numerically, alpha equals 60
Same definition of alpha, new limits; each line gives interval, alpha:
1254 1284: 126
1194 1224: 59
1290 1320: 37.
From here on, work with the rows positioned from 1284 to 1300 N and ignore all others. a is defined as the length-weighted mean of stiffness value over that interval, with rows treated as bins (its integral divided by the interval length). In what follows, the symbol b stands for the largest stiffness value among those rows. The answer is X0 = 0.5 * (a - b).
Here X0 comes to -0.265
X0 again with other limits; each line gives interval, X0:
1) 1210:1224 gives -0.271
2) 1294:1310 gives -0.289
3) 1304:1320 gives -0.365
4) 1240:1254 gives -0.225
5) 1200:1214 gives -0.384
